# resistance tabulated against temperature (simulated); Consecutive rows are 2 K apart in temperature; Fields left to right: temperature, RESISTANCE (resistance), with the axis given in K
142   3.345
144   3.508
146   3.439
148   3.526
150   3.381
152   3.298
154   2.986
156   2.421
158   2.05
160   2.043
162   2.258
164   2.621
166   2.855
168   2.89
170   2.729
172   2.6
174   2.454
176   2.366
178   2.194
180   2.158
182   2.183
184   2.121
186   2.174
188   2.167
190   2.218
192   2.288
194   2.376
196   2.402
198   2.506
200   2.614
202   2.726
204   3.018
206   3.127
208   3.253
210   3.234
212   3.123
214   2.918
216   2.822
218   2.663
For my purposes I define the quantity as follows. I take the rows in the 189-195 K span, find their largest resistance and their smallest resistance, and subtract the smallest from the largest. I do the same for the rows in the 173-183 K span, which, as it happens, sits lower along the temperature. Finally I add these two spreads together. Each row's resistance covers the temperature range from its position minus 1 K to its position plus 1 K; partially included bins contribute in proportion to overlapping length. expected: 0.45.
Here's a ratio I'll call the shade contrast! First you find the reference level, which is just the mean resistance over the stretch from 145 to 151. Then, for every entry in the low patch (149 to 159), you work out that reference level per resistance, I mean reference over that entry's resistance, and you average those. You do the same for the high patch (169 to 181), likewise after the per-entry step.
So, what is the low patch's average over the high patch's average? 0.88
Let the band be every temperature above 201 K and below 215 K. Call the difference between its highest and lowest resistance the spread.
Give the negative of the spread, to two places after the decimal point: -0.53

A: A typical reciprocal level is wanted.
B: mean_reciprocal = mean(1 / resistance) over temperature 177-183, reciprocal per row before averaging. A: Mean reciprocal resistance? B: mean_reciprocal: 0.46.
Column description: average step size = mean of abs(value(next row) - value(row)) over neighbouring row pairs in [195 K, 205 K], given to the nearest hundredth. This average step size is 0.15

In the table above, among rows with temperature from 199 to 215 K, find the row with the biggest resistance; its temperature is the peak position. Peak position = 208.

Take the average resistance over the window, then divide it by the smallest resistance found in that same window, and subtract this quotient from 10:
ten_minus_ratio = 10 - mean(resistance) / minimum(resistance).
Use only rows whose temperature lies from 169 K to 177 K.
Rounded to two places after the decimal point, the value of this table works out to 8.93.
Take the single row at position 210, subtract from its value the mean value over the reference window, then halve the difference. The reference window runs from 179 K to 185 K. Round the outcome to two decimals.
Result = 0.54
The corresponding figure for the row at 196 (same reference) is 0.12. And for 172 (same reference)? 0.22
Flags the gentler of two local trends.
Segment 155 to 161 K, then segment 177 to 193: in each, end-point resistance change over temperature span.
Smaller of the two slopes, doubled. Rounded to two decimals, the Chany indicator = -0.19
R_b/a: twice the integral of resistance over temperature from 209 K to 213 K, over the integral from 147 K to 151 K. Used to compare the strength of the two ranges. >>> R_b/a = 1.8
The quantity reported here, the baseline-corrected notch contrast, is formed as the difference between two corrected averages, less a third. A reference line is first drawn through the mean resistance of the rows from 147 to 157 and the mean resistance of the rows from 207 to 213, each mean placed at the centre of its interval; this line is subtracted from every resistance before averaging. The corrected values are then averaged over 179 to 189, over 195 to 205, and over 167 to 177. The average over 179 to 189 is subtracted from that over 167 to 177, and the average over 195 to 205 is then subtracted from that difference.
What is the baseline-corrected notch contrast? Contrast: 1.0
